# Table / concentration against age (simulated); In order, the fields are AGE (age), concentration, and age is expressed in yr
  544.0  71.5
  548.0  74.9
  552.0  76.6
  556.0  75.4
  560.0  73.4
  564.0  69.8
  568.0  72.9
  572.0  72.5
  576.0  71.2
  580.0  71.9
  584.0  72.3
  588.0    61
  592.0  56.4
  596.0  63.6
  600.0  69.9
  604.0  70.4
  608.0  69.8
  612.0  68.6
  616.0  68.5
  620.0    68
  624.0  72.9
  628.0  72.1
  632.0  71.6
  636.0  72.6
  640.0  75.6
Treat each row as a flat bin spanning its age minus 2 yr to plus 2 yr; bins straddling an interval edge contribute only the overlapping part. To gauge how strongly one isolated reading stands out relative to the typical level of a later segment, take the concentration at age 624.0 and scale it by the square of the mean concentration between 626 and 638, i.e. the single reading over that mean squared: 0.0140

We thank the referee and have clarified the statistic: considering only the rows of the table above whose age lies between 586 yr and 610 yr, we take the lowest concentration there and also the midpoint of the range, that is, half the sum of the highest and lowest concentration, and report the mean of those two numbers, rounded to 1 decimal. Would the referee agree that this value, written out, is 59.9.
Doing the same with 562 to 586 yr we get 70.6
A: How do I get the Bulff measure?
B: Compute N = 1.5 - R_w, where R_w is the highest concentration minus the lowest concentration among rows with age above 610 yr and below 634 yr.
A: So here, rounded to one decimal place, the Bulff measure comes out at -3.4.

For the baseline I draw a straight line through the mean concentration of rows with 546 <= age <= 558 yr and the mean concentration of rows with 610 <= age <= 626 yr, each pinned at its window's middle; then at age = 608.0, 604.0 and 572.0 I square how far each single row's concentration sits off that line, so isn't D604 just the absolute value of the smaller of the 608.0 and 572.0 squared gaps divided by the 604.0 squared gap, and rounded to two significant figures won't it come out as 2.5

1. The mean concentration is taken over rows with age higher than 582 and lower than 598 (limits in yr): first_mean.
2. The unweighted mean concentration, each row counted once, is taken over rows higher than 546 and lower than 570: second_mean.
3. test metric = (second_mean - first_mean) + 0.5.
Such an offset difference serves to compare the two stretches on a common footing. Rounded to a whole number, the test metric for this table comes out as 11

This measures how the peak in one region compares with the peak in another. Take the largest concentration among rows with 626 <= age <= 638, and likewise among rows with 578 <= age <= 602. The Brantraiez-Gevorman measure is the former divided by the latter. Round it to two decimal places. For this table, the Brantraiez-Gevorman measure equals 1.00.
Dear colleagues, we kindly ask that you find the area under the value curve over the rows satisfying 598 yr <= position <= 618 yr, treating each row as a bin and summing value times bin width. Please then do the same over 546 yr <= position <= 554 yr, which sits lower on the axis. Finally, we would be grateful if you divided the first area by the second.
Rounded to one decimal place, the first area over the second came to 2.3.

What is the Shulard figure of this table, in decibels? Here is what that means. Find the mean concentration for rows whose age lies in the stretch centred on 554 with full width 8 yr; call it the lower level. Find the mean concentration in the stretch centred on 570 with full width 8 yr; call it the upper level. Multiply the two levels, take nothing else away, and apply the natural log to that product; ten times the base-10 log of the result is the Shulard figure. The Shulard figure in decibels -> 9.35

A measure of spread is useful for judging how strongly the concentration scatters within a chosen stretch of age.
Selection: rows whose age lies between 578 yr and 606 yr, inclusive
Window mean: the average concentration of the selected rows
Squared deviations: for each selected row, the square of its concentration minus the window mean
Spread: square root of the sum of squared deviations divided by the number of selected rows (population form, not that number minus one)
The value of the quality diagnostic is 5.7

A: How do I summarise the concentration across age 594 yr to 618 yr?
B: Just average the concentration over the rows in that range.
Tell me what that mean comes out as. 68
